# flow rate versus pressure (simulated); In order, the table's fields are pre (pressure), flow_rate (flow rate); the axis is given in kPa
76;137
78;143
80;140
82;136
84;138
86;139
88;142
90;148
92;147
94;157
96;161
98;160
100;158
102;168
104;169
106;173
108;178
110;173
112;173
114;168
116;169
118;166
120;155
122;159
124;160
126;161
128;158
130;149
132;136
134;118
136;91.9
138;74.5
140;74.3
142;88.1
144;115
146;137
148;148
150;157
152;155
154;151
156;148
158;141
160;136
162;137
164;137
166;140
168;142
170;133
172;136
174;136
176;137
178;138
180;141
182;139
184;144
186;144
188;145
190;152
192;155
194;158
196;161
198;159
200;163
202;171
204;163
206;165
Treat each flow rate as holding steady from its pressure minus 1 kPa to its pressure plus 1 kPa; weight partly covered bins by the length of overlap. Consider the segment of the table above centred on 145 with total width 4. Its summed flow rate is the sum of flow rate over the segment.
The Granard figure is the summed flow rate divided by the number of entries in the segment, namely 126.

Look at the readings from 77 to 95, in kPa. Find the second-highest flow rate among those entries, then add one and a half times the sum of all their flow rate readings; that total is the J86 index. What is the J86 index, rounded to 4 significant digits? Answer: 2083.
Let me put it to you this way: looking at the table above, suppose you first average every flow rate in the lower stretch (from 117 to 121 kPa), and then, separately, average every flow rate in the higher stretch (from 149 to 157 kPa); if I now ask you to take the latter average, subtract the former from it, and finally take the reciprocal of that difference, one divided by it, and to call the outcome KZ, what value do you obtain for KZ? -0.13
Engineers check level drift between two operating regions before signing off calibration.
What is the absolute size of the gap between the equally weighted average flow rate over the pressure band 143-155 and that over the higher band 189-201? 14.2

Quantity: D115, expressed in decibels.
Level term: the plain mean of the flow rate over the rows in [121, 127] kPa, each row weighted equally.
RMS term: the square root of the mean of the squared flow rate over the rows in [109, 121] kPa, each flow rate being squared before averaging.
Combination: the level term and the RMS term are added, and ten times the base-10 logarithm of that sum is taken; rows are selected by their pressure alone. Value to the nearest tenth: 25.2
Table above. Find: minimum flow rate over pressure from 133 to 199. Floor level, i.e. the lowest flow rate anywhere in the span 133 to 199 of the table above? 74.3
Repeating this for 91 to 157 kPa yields 74.3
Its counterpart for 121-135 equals 118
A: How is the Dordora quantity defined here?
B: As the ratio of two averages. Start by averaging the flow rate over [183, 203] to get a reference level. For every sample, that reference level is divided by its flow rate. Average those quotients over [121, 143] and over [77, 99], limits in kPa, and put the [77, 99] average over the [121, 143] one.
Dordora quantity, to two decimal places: 0.78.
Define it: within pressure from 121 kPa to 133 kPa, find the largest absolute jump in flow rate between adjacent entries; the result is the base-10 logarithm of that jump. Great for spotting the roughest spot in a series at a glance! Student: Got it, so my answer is 1.11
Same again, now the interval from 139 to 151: 1.43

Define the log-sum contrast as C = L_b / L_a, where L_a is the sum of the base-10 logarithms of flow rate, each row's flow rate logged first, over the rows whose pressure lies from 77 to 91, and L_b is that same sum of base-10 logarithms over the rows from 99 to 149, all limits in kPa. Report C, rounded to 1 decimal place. 3.6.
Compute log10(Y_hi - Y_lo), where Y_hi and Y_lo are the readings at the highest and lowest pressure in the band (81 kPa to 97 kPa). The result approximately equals 1.4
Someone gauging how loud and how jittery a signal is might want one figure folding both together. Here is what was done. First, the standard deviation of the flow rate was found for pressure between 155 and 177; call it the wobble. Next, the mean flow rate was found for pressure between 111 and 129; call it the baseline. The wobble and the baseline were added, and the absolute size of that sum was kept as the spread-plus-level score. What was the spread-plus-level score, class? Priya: 167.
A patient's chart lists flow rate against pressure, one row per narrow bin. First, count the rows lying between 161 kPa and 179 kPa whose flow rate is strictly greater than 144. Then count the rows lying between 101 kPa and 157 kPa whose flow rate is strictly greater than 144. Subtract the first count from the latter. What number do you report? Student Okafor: 20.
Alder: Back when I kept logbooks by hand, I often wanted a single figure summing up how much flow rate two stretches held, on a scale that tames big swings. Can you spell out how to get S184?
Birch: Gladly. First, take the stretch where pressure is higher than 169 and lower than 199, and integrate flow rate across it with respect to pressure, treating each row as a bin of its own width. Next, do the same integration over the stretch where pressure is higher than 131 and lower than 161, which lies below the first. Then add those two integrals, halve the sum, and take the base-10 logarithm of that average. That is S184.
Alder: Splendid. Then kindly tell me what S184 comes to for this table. 3.61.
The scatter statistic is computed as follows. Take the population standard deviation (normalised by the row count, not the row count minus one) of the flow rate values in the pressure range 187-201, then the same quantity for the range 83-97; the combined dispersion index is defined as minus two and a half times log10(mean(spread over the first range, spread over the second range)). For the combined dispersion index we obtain -2.1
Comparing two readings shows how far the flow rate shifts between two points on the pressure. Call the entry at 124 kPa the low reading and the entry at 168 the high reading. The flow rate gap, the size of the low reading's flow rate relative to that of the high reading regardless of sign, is 18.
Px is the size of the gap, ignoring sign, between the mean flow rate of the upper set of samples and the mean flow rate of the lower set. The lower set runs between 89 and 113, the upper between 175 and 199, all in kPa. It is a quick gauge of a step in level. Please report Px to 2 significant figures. 16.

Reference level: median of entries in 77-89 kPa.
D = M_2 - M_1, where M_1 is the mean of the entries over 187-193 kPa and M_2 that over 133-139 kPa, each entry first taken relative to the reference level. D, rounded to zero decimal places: -56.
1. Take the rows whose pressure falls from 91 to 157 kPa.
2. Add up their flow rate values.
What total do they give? 4856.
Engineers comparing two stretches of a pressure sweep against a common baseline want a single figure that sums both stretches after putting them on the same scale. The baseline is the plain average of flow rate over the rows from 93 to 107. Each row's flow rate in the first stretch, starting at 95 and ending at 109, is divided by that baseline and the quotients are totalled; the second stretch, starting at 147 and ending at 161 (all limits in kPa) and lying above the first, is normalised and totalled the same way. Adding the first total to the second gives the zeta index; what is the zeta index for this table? 13.5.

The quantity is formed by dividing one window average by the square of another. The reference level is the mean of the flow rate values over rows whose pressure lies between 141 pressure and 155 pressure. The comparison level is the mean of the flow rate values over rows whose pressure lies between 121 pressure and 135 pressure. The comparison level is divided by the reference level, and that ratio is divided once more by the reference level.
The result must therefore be 0.0081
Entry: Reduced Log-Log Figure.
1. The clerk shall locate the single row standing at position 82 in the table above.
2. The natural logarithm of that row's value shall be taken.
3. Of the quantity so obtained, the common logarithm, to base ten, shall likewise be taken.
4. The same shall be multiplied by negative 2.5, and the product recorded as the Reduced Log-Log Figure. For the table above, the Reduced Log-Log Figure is -1.73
